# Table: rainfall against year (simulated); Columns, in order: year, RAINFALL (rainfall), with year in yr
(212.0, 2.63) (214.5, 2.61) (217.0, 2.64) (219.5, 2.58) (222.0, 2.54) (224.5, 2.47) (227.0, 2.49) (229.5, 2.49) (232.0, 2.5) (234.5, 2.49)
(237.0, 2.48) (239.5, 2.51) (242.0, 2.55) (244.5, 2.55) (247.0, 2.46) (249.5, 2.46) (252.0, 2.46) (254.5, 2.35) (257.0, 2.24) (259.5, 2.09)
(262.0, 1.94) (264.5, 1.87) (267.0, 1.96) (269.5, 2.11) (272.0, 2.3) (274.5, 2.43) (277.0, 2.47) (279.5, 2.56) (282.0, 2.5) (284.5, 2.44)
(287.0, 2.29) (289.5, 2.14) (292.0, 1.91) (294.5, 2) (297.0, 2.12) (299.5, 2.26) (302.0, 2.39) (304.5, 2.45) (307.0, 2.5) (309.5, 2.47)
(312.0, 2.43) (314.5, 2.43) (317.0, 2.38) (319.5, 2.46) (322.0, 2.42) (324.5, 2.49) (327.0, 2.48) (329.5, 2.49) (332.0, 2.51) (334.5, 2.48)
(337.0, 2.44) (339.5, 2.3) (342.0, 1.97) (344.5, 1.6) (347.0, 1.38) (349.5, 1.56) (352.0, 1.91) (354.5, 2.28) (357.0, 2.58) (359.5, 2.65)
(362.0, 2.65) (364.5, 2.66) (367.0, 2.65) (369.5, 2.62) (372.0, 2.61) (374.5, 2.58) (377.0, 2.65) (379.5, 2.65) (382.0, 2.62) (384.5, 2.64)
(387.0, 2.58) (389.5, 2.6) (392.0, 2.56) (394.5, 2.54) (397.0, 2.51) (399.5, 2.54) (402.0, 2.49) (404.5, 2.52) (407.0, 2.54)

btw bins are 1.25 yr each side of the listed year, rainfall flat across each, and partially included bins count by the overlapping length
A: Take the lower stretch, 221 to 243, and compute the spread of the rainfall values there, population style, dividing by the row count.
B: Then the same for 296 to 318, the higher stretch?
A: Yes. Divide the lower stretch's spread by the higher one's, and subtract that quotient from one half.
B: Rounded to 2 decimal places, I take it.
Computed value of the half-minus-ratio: 0.28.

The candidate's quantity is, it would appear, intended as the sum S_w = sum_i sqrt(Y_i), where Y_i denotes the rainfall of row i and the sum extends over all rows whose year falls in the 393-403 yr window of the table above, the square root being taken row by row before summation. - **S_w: 6.3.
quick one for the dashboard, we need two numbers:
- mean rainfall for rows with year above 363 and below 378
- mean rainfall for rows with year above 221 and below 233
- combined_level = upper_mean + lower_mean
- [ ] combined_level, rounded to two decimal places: 5.13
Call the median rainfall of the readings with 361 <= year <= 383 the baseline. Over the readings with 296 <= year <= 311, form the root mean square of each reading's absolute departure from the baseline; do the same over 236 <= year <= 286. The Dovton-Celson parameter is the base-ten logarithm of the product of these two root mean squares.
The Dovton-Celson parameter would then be -0.92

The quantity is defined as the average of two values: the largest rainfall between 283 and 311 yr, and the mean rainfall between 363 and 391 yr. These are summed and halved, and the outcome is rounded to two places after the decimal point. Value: 2.56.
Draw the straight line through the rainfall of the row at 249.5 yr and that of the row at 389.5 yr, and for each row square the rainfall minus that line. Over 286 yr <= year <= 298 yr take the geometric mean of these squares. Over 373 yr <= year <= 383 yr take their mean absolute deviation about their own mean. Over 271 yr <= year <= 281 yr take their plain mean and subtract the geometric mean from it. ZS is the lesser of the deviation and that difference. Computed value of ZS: -0.14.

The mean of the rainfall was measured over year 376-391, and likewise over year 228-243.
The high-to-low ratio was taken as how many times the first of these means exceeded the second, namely 1.05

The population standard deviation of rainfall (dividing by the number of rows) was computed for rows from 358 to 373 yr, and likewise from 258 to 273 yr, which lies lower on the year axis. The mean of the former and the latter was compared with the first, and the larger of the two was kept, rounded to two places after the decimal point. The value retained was 0.08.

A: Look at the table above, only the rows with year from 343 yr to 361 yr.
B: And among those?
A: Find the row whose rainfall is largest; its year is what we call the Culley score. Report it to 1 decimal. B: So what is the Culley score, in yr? 359.5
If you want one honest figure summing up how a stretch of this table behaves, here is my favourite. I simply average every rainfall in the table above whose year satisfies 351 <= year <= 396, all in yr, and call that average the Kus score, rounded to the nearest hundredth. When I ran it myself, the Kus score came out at 2.56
